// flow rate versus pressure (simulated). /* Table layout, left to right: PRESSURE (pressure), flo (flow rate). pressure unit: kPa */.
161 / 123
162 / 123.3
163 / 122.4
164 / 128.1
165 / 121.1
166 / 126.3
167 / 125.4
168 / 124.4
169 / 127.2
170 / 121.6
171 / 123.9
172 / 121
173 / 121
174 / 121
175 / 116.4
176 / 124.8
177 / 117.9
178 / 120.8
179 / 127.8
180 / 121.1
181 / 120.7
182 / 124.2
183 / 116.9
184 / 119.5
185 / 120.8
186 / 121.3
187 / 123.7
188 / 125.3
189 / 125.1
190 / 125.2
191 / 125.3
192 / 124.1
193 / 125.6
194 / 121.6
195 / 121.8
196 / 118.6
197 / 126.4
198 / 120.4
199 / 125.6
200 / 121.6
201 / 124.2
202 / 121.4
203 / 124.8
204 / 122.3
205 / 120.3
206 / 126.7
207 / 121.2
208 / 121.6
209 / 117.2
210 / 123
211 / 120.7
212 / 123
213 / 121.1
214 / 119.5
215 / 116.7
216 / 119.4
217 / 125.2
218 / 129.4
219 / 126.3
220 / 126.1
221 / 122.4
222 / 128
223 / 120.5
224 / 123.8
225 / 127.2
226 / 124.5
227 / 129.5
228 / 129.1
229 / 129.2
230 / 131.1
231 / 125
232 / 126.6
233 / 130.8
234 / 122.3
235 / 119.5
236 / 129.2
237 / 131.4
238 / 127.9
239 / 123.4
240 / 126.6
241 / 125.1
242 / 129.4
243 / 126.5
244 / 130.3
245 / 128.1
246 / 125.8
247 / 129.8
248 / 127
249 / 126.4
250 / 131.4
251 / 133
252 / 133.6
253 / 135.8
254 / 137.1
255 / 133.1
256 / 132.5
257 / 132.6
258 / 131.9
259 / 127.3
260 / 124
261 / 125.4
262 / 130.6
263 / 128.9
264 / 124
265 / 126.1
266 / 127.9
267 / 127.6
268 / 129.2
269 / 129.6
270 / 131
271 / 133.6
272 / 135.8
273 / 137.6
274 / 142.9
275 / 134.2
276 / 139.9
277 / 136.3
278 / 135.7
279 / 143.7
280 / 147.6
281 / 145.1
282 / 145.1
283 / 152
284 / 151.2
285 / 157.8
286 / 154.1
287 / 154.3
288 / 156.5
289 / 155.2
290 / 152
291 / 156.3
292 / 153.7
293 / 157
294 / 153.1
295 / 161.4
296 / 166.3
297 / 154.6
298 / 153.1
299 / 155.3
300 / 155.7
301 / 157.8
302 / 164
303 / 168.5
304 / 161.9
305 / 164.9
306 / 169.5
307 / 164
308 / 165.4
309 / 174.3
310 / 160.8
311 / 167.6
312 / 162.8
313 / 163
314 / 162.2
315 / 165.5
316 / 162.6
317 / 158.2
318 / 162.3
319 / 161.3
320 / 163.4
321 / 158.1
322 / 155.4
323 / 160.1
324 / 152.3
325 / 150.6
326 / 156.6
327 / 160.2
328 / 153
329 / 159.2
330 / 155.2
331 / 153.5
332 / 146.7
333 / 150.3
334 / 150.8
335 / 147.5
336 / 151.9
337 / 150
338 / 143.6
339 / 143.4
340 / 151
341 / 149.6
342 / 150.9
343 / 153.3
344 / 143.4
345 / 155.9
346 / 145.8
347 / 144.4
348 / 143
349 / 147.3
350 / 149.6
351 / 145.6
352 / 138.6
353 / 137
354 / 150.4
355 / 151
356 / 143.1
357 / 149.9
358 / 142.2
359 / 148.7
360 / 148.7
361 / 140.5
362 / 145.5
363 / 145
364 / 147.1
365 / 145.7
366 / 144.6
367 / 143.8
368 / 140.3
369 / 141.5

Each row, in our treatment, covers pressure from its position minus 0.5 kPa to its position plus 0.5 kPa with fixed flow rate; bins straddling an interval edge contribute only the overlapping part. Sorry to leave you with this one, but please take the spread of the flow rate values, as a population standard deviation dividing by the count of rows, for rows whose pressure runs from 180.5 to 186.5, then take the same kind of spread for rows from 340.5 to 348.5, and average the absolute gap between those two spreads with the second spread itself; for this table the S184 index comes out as 3.45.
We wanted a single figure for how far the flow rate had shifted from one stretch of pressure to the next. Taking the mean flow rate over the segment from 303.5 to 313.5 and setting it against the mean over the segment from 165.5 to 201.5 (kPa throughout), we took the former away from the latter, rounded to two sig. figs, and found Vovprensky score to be -43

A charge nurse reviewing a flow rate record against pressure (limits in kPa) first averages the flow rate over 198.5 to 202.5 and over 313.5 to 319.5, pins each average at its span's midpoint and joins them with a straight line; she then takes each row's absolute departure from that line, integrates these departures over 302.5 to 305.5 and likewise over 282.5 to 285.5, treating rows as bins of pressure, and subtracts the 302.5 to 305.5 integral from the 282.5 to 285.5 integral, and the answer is -14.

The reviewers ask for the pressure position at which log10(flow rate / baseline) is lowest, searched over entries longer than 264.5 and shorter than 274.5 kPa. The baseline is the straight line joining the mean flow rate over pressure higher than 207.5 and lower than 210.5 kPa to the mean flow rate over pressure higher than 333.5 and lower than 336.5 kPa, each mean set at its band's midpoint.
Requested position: 265 kPa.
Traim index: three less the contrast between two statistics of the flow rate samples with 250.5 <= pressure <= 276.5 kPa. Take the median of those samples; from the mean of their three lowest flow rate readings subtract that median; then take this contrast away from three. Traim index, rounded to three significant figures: 10.7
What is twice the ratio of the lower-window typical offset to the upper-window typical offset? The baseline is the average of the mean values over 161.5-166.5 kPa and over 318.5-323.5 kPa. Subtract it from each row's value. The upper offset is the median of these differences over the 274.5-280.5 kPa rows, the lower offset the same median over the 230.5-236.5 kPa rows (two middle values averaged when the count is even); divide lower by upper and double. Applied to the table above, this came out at 8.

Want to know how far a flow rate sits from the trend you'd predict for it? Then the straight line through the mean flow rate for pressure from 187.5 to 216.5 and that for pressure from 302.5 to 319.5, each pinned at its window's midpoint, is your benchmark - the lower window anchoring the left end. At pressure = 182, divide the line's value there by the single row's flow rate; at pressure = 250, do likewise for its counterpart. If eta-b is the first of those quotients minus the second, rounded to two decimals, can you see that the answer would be -0.15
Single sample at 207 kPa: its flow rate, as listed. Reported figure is 121.2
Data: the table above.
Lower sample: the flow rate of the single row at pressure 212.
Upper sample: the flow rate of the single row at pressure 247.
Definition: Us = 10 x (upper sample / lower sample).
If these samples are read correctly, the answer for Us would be 10.55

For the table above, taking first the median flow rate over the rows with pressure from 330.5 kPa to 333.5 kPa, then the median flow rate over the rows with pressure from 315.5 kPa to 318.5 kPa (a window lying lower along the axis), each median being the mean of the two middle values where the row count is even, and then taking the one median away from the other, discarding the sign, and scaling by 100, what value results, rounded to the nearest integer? 1200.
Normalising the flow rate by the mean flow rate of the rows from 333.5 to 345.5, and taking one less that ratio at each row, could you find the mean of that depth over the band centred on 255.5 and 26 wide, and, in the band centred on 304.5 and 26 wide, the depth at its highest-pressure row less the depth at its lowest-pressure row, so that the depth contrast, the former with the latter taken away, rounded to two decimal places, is 0.16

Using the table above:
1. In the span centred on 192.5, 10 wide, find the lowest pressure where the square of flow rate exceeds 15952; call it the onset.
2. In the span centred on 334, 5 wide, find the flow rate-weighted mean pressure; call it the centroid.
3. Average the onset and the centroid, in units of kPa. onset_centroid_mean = 265.5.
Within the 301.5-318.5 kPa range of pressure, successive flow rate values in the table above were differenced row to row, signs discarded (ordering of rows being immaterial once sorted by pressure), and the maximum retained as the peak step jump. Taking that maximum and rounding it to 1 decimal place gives 13.5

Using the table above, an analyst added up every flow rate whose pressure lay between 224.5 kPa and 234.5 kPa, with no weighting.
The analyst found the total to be 1275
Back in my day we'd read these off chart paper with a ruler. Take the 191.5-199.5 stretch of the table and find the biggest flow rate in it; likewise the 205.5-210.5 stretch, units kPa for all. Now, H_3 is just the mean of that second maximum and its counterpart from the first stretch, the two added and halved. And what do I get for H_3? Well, 127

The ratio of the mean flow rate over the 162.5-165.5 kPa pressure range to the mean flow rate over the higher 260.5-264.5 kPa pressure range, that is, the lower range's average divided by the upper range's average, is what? 0.97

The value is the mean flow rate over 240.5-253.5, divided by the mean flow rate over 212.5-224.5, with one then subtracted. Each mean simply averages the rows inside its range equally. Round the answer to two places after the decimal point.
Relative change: 0.05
